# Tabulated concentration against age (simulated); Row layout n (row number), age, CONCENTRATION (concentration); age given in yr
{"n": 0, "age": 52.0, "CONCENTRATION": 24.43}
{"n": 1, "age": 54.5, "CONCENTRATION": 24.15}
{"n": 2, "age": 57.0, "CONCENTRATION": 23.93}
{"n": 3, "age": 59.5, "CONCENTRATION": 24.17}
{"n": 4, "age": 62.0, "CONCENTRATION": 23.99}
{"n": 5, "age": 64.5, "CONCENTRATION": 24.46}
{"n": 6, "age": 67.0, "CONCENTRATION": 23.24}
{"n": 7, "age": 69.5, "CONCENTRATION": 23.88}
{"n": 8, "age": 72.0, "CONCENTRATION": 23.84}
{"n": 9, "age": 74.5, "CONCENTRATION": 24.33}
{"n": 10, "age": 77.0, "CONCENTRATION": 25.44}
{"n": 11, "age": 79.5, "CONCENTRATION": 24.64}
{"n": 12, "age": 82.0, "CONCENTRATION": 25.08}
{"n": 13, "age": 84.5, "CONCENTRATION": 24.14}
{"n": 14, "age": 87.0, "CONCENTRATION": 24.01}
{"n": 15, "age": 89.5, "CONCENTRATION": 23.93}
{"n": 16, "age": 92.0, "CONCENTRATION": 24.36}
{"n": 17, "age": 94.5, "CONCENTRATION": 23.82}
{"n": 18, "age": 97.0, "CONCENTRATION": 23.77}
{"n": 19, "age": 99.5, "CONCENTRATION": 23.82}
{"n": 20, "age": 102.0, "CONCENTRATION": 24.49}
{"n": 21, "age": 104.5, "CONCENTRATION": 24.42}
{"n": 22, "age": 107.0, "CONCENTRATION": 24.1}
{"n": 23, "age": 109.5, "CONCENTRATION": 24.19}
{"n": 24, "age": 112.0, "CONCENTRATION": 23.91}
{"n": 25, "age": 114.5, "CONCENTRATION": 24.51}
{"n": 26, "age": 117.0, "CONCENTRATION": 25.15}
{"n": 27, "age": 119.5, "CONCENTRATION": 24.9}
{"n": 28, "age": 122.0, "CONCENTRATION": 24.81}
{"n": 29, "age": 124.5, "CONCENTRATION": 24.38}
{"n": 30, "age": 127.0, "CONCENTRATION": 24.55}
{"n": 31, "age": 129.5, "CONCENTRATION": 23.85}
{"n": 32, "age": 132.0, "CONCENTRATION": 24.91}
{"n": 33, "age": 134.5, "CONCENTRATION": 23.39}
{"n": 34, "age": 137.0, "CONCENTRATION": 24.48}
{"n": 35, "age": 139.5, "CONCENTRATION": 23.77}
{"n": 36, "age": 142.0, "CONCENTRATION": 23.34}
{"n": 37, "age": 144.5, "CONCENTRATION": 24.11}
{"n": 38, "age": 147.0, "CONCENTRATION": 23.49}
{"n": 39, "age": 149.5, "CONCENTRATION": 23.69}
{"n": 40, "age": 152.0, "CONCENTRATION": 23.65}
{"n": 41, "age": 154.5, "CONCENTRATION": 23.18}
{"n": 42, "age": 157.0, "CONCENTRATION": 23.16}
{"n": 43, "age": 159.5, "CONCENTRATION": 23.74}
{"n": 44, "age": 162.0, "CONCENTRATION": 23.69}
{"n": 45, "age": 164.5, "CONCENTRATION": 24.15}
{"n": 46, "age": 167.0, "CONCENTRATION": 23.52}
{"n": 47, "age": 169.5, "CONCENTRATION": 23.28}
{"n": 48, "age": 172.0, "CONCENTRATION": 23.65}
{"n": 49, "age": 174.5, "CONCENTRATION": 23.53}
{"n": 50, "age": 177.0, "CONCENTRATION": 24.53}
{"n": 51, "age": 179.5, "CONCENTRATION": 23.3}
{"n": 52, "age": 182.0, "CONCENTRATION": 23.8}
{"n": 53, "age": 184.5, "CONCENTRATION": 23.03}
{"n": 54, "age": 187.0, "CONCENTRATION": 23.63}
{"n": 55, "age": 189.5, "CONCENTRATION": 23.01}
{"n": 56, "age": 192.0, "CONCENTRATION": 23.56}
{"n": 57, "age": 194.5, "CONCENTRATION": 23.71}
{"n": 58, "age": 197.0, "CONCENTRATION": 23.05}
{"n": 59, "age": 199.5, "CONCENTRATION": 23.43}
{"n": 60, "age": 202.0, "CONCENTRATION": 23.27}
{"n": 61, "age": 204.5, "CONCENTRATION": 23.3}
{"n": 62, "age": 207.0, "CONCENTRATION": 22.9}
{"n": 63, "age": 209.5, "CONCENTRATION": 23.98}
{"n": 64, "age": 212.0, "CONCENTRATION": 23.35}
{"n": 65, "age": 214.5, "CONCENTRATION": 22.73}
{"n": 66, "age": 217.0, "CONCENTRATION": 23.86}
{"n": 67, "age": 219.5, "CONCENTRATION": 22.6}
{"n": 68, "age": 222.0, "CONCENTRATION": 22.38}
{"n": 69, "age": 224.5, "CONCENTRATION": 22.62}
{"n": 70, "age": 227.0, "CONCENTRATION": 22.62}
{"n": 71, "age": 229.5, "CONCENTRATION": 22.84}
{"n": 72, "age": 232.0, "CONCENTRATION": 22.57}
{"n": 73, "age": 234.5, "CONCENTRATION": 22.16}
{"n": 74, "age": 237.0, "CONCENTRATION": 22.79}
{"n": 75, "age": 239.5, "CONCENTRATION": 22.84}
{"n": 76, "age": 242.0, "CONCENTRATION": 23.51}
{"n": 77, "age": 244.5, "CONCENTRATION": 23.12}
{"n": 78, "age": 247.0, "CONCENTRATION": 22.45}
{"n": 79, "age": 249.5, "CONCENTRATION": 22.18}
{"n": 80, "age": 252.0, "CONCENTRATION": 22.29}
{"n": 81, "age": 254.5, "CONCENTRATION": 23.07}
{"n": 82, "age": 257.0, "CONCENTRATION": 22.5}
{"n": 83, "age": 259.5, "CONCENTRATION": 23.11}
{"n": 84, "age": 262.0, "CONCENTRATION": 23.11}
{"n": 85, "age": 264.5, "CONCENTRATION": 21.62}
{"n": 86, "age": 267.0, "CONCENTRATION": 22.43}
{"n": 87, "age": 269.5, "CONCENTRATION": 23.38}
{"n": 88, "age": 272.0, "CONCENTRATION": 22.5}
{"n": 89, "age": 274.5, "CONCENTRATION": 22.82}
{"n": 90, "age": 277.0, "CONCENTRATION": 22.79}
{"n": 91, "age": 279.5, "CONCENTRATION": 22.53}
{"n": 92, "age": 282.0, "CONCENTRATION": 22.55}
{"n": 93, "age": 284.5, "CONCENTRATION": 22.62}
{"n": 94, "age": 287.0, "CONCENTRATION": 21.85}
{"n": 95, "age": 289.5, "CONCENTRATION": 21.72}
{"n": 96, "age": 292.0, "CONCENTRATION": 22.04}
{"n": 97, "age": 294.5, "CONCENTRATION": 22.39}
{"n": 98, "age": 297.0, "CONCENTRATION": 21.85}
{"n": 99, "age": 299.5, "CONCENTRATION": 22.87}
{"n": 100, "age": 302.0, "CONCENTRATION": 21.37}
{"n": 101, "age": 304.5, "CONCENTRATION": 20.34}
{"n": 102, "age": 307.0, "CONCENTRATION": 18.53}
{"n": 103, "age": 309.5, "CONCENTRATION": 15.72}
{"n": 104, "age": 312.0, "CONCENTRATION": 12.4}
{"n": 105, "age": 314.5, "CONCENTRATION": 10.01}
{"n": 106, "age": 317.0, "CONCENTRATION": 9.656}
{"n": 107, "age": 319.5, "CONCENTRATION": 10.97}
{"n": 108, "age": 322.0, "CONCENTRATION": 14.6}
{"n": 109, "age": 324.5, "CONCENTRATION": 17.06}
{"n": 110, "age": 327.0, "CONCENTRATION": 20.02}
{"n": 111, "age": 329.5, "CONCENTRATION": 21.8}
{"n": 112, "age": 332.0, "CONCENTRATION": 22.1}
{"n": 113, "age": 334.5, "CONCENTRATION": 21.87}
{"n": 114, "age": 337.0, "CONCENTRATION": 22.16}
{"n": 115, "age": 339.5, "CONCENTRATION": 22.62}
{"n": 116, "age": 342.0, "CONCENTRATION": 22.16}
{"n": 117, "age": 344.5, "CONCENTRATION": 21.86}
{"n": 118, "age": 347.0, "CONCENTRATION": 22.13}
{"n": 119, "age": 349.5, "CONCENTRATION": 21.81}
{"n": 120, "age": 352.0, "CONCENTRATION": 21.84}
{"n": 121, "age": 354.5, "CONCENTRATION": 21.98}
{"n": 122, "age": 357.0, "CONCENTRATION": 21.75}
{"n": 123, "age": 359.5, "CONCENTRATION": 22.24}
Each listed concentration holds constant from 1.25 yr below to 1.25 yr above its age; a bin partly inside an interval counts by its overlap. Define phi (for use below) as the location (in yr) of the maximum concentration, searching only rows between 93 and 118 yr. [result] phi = 117.0 yr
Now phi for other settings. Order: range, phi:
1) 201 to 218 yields 209.5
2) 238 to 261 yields 242.0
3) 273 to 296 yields 274.5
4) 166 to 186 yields 177.0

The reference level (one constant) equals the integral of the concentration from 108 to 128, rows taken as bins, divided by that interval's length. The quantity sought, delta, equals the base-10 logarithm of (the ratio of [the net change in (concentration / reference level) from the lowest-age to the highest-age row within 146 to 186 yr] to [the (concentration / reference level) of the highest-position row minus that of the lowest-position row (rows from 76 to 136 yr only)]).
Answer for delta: -0.6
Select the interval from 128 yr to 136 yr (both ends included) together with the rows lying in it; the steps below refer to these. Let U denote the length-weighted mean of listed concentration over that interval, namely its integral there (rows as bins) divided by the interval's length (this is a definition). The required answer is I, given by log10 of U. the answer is 1.38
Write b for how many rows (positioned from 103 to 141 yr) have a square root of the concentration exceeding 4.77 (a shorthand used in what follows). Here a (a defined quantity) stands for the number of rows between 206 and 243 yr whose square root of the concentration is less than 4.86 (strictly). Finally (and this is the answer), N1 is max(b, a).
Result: 15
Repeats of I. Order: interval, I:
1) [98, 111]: 1.38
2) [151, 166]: 1.37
